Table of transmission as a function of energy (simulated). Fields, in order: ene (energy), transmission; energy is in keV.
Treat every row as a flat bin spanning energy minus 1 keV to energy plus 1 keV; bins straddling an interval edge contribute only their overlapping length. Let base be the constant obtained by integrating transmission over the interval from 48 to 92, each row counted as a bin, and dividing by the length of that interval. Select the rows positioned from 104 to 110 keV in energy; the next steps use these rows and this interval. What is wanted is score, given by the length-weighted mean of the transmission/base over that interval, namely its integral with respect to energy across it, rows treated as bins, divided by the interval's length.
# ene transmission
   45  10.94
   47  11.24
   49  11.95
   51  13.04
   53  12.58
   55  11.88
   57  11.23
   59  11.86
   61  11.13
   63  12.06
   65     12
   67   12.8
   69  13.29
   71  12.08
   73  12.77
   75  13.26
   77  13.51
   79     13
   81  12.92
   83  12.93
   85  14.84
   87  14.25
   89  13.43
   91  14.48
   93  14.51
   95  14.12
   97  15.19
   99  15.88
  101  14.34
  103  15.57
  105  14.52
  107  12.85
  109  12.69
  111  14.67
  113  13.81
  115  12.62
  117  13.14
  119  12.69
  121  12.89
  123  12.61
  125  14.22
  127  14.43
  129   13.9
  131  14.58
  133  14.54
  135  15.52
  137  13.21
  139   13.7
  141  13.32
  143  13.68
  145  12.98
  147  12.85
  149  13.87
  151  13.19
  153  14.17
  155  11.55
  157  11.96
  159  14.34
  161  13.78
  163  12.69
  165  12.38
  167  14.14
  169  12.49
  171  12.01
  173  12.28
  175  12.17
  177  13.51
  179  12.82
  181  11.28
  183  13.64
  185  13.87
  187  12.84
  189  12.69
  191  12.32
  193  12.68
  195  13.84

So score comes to 1.04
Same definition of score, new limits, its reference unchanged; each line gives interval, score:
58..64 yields 0.91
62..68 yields 0.96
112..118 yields 1.03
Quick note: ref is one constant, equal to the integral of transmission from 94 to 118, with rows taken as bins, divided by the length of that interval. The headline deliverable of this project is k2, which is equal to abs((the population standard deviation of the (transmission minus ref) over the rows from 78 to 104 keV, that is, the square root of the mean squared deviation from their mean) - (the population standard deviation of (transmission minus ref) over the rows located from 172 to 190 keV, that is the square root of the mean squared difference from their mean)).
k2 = 0.17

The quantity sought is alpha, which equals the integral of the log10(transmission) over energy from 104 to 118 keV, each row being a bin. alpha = 16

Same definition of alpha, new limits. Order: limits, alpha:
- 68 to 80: 13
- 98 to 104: 7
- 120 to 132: 14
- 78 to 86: 9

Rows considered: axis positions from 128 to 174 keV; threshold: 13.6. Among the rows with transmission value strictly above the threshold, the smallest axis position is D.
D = 129 keV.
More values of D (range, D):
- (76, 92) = 85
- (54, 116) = 85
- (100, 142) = 101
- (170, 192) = 183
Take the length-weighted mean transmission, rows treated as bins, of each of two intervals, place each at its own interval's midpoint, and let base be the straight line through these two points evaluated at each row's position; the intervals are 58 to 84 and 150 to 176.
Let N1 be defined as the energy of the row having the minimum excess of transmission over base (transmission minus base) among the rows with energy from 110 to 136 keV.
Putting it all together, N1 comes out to 123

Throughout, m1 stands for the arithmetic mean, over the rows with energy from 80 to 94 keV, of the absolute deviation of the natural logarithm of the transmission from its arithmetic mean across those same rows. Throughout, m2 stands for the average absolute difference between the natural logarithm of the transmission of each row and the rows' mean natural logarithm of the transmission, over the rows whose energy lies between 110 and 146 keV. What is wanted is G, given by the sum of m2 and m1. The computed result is 0.100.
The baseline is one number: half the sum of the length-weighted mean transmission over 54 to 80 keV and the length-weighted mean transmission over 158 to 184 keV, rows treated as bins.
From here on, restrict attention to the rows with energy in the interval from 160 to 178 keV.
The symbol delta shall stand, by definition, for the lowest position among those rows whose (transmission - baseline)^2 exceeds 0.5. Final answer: 161 keV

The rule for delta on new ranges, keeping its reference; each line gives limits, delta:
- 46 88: 47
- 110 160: 111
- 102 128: 103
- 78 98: 85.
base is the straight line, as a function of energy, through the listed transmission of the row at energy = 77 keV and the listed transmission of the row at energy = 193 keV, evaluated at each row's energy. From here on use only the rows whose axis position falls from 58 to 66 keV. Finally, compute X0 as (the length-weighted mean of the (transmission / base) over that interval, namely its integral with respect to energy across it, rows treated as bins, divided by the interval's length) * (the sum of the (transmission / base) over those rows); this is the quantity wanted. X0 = 3.0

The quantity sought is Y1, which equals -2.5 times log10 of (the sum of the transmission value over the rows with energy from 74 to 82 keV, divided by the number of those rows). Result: -2.80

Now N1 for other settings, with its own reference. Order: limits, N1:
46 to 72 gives 61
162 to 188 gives 181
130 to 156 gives 155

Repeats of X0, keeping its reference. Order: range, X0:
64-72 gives 3.4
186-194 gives 4.0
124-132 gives 4.7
